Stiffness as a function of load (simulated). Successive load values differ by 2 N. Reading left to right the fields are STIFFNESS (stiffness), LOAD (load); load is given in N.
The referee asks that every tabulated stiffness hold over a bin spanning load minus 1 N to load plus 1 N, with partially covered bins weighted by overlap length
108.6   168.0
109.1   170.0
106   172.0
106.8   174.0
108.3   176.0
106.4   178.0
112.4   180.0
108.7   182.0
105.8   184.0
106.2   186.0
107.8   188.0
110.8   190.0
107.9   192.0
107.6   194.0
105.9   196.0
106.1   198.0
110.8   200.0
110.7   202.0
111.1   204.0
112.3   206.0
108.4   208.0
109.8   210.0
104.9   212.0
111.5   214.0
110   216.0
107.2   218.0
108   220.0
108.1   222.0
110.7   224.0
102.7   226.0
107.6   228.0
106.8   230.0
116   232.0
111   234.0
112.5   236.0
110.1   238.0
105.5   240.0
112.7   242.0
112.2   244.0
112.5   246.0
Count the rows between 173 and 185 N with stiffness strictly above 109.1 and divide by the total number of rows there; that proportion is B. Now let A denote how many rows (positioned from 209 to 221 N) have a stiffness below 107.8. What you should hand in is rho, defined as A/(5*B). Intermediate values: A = 2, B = 0.17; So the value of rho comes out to 2.4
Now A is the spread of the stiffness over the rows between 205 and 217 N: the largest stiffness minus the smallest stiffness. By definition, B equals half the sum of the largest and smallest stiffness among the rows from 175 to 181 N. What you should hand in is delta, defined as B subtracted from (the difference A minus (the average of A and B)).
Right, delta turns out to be -160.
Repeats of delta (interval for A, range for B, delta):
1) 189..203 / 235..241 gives -161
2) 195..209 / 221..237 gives -161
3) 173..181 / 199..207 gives -164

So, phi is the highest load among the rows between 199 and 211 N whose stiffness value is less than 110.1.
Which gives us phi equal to 210.0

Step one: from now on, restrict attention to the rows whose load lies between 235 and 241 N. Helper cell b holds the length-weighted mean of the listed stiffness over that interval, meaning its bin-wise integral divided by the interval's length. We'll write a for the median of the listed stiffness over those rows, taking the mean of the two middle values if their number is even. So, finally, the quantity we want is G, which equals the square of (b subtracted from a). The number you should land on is 0.54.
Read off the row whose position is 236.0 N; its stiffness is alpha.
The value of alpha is 112.5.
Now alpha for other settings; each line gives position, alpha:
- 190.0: 110.8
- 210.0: 109.8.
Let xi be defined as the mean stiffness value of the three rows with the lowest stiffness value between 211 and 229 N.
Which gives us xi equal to 105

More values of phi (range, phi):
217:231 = 230.0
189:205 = 198.0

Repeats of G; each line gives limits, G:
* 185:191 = 0.22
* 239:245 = 4.27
